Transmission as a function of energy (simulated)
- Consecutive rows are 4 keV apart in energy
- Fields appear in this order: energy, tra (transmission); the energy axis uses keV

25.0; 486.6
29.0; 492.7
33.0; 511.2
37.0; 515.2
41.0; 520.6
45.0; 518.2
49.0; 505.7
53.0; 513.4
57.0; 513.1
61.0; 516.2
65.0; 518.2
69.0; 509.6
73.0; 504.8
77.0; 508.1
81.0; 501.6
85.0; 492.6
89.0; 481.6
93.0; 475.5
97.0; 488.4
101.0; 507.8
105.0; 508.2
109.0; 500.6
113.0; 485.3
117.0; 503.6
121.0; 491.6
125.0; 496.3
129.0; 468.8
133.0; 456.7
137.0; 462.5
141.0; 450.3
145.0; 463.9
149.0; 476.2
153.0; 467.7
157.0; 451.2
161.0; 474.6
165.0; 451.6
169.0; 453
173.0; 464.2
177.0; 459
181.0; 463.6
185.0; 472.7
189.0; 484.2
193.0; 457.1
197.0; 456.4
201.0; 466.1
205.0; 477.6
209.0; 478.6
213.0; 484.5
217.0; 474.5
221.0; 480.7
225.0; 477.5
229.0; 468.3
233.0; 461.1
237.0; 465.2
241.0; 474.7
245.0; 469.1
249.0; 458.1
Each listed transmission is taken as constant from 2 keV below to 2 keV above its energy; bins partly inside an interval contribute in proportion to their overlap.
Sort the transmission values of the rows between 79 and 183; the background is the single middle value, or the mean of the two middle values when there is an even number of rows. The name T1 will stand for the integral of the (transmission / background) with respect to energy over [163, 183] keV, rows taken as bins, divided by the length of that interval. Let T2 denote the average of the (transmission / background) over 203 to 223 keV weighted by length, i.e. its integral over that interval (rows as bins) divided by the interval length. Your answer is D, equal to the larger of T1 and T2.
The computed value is 1.009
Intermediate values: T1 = 0.96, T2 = 1.01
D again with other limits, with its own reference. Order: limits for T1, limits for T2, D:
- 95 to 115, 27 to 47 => 1.077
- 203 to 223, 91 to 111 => 1.044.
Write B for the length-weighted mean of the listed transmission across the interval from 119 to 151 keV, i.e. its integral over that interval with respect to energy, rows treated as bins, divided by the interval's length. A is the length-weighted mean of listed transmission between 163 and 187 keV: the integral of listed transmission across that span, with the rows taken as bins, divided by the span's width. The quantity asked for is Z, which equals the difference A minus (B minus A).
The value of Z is 451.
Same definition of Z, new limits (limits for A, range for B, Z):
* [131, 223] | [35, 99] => 428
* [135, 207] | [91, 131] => 435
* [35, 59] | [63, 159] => 542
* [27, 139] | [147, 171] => 535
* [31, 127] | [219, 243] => 536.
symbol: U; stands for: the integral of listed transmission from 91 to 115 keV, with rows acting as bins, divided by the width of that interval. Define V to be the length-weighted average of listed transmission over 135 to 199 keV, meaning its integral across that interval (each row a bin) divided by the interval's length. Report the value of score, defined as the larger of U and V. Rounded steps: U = 494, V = 463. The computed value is 494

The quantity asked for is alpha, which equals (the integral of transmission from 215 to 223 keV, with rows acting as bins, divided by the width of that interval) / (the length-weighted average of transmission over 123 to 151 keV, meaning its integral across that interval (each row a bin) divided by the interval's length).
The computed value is 1.02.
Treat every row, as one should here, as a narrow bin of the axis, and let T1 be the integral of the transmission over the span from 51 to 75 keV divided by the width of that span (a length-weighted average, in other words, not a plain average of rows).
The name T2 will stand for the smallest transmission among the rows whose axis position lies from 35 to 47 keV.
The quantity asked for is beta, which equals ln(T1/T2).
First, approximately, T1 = 513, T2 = 515.2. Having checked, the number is -0.005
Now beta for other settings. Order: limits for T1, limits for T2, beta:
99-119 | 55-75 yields -0.007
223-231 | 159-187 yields 0.046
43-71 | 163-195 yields 0.128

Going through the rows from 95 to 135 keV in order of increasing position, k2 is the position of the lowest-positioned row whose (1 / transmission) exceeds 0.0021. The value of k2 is 129.0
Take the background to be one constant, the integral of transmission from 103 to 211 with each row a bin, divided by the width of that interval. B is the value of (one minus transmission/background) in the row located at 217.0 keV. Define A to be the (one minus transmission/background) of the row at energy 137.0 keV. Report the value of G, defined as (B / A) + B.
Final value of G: -0.3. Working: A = 0.02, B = -0.005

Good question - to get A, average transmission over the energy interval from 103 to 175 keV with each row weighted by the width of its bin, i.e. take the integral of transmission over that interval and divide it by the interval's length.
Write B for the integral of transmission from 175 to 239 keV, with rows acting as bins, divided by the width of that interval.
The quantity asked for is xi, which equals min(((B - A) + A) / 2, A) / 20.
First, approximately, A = 474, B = 470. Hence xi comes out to 11.8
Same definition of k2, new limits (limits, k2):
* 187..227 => 193.0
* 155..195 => 157.0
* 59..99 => 93.0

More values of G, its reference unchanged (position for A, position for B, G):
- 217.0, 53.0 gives 15.9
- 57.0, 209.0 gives 0.1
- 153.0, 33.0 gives -9.4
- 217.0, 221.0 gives 3.4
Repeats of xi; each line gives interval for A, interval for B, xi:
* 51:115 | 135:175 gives 11.5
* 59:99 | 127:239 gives 11.7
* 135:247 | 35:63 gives 12.9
